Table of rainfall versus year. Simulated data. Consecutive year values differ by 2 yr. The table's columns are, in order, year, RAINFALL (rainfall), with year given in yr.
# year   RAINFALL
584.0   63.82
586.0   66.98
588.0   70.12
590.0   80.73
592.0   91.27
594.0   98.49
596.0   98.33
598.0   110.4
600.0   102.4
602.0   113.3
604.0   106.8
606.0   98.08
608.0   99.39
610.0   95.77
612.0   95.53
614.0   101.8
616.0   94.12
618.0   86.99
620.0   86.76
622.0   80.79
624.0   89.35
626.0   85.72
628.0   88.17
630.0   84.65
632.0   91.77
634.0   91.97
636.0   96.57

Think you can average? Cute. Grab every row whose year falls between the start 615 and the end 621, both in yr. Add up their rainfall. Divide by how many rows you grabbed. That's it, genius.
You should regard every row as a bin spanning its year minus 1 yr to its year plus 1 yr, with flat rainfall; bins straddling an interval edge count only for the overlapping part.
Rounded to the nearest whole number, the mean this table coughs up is 89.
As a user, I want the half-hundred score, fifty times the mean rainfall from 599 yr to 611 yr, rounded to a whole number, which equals 5131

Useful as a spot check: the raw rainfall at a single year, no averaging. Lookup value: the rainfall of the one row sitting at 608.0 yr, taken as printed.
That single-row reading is 99.39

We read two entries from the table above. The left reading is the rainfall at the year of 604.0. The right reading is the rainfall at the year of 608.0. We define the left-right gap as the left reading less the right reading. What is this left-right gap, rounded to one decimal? 7.4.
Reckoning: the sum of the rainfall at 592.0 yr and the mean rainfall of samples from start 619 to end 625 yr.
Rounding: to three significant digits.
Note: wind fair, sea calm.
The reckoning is 177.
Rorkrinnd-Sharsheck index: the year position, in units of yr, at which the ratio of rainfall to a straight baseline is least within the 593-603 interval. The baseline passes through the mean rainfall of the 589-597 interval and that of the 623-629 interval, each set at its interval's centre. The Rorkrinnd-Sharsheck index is 594.0 yr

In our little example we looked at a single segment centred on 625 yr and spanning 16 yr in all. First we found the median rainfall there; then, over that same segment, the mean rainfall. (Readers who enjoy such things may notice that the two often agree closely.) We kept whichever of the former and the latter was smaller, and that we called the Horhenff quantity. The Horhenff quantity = 87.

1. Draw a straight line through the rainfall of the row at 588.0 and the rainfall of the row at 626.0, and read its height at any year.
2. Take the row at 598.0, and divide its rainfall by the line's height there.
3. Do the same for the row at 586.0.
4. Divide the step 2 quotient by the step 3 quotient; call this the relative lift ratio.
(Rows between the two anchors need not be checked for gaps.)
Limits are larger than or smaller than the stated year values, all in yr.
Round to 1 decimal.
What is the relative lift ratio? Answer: 1.5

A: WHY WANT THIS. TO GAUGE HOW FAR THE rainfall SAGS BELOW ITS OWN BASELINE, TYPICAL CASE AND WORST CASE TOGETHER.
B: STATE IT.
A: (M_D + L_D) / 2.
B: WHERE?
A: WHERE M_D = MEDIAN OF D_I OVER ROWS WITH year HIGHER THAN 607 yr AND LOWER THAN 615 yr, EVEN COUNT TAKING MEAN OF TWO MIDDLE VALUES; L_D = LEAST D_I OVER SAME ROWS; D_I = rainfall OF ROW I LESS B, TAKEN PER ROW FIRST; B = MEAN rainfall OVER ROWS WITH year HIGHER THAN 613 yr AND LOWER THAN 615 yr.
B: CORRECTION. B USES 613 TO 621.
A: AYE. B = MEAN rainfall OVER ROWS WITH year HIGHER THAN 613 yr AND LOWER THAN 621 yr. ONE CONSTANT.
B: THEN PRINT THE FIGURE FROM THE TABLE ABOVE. 4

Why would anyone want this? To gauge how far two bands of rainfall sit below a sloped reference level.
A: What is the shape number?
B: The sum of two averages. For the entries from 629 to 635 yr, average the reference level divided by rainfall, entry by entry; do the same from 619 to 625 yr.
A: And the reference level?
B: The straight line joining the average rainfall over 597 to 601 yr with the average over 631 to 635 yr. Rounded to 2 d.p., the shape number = 2.16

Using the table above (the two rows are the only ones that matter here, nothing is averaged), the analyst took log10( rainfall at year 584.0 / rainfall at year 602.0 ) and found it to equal -0.25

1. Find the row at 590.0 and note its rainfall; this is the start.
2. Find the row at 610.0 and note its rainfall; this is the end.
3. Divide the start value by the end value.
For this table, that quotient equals 0.84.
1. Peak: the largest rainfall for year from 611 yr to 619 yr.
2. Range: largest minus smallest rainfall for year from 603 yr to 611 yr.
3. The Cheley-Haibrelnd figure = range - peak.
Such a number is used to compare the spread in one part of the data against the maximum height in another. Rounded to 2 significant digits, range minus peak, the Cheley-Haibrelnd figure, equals -91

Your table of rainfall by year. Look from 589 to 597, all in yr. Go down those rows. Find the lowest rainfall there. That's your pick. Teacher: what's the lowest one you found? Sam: 80.73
